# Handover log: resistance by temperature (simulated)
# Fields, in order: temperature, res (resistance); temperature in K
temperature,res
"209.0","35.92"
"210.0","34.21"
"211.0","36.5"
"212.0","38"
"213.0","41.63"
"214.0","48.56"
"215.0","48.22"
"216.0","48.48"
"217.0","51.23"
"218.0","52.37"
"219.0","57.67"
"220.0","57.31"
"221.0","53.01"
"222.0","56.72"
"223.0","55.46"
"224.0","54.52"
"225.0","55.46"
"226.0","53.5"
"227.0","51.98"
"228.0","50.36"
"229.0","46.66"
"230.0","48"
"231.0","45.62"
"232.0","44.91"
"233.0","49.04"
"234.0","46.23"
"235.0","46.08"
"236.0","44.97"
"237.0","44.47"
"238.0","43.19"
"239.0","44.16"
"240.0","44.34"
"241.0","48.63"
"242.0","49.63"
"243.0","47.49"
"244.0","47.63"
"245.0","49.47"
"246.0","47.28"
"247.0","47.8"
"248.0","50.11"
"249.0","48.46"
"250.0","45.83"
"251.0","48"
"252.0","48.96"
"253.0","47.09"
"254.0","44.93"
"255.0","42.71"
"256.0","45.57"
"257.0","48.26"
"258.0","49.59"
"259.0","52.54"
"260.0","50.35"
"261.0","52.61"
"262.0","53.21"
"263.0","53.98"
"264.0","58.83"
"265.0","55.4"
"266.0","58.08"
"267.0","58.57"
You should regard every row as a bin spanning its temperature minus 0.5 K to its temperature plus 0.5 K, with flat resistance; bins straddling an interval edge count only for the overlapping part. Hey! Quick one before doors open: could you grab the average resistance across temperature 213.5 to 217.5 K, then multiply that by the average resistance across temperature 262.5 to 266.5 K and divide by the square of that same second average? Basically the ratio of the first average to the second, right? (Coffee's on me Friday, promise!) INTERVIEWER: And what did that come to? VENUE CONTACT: 0.87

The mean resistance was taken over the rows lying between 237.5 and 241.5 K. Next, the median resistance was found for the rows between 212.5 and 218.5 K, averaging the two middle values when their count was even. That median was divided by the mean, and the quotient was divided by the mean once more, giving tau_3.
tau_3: 0.024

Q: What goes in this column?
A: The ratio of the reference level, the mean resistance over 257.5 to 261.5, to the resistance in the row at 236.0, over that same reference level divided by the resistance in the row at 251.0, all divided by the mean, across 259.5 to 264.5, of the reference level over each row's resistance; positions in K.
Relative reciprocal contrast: 1.12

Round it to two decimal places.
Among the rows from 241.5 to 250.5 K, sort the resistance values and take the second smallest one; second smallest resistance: 47.28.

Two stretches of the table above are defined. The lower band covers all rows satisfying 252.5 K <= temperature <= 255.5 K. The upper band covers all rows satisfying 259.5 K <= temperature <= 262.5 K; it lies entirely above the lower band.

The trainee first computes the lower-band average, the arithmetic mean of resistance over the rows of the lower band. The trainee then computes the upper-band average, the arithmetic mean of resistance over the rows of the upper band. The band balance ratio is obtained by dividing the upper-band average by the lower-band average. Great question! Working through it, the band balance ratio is 1.16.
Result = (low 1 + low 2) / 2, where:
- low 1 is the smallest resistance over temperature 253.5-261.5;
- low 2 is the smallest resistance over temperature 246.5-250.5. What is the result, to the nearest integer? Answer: 44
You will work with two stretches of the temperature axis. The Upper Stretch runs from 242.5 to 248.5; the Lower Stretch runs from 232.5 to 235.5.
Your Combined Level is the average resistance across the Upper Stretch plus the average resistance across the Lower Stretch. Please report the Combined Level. 95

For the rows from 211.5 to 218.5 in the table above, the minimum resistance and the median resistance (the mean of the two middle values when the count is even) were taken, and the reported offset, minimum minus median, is -10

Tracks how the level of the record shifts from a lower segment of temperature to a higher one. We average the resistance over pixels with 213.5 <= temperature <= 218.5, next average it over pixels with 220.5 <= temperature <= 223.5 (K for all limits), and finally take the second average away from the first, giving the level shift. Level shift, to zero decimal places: -5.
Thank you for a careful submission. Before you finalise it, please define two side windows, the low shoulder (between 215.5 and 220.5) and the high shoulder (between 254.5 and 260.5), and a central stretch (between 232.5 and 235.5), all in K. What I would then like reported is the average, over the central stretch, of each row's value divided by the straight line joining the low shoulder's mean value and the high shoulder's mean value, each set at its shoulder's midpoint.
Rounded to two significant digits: 0.92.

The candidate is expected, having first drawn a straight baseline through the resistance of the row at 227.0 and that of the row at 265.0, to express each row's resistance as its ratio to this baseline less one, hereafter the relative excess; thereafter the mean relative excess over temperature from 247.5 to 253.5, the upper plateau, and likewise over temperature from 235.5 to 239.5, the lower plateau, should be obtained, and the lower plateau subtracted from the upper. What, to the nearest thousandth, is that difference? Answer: 0.054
